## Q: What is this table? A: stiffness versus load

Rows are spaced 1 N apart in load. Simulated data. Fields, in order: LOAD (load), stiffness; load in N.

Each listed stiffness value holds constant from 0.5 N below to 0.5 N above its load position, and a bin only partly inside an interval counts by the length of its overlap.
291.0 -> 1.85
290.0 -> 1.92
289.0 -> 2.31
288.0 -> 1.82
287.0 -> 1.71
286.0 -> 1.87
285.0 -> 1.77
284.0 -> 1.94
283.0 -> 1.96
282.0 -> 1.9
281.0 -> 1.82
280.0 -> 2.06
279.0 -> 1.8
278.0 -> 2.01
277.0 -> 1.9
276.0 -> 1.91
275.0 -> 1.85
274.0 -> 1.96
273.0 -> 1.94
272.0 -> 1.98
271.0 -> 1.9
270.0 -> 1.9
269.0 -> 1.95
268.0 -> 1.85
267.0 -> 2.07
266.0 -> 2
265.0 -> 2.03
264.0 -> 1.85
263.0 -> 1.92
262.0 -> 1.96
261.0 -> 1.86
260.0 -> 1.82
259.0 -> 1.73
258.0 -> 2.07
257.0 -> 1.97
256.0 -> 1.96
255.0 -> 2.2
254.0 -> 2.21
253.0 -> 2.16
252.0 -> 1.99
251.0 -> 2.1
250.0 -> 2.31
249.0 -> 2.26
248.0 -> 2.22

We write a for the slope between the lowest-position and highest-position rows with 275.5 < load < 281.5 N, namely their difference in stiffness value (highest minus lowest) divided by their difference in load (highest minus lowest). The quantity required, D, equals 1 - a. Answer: 1.018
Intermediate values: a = -0.018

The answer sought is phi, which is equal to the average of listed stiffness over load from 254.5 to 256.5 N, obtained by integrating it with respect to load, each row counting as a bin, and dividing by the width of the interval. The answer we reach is 2.08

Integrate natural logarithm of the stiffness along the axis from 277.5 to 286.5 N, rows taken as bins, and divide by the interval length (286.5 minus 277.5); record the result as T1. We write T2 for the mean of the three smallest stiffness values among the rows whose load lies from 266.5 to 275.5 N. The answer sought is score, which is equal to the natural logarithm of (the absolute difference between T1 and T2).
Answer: 0.20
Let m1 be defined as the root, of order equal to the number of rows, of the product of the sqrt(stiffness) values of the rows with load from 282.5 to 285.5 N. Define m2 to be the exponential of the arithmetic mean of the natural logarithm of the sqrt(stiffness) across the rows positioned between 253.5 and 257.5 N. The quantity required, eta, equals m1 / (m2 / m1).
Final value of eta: 1.31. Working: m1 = 1.37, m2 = 1.443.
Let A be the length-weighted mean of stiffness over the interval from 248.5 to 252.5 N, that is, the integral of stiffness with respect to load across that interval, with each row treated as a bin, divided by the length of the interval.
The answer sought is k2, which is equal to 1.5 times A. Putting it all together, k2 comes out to 3.25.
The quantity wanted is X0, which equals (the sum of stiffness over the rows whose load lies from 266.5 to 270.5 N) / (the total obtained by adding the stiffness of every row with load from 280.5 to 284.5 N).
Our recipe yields 1.02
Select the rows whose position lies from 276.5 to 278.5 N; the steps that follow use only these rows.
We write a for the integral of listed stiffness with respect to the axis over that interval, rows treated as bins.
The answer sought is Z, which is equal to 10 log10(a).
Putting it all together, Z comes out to 5.92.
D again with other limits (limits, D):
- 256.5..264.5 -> 1.017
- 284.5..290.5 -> 0.970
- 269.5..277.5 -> 1.000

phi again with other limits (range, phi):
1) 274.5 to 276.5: 1.88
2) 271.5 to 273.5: 1.96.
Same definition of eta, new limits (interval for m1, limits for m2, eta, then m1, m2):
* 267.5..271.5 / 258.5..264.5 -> 1.39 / 1.38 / 1.362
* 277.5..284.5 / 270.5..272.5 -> 1.38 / 1.39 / 1.393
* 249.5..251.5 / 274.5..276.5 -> 1.61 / 1.48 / 1.371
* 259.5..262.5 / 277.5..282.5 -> 1.36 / 1.37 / 1.384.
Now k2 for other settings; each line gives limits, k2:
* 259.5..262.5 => 2.82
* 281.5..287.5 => 2.79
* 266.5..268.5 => 2.94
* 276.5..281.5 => 2.88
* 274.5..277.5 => 2.83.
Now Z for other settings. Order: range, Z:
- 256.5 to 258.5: 6.06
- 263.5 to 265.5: 5.89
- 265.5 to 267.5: 6.10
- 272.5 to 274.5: 5.91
